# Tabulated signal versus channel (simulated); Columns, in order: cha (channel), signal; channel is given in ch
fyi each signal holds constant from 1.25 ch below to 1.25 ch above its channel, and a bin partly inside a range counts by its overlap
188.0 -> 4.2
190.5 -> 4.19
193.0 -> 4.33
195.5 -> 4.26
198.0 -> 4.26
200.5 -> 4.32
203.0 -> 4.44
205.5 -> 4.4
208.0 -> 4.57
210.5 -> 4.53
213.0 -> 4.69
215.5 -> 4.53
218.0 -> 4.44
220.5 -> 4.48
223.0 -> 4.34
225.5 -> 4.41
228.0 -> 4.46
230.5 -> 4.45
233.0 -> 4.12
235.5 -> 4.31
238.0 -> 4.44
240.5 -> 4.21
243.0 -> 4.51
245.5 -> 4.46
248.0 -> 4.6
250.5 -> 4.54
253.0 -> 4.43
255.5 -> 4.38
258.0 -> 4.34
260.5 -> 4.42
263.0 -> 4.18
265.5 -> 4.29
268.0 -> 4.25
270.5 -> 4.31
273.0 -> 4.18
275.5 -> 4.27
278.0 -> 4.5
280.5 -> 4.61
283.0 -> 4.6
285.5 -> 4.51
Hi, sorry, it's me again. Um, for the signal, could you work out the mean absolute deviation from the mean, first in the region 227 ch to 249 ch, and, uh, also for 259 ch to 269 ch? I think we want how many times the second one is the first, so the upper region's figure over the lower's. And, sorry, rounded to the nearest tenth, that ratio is 0.6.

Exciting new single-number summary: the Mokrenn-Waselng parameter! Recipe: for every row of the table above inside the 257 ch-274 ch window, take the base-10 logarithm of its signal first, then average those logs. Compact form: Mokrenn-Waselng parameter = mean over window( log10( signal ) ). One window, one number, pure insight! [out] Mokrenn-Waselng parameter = 0.632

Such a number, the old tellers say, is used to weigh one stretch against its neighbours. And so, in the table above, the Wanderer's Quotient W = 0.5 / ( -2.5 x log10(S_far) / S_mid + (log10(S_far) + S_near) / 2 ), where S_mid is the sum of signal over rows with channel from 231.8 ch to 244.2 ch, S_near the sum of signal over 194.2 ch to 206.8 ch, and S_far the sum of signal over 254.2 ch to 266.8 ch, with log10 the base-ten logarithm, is 0.0440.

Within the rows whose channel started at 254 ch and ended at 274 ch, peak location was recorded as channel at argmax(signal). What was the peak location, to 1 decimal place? 260.5 ch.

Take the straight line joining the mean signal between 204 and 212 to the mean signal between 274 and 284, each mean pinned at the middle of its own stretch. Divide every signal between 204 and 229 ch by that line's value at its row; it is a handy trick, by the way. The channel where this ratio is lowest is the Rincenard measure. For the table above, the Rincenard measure 223.0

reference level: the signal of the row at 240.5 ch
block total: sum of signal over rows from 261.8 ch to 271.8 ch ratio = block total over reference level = 4.0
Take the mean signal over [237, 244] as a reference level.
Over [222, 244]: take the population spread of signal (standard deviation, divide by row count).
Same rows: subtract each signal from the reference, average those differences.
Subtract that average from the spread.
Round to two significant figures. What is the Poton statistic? 0.10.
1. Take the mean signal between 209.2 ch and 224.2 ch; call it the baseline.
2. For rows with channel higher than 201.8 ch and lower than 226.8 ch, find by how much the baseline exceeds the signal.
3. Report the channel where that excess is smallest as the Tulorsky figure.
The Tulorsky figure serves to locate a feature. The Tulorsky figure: 213.0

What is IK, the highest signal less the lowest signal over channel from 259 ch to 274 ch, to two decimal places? 0.24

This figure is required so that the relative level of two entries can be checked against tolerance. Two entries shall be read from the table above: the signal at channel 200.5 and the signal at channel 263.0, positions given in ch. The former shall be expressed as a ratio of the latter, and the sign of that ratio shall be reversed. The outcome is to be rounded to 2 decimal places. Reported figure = -1.03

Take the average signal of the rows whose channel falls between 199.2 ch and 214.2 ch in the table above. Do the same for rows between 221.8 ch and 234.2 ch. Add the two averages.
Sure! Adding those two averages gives 8.85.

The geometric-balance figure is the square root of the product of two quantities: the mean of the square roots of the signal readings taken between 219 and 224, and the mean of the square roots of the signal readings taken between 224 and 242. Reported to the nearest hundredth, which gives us 2.09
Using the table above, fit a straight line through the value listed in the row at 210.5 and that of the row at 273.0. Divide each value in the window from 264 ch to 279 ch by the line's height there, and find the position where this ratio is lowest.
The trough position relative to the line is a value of 273.0 ch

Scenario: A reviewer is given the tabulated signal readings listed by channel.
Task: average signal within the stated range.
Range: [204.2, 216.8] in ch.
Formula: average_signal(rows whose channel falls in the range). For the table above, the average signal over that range 4.54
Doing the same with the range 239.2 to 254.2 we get 4.46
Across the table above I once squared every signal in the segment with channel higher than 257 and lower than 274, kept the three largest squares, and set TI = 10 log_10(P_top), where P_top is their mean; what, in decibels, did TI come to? 12.8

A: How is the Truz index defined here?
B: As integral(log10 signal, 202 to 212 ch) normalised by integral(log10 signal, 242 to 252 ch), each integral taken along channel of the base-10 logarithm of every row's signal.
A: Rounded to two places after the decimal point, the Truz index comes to 0.99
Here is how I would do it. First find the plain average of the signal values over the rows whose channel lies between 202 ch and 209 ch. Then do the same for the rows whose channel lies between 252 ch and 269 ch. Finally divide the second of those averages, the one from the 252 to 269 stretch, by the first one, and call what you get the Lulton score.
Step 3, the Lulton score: 0.968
